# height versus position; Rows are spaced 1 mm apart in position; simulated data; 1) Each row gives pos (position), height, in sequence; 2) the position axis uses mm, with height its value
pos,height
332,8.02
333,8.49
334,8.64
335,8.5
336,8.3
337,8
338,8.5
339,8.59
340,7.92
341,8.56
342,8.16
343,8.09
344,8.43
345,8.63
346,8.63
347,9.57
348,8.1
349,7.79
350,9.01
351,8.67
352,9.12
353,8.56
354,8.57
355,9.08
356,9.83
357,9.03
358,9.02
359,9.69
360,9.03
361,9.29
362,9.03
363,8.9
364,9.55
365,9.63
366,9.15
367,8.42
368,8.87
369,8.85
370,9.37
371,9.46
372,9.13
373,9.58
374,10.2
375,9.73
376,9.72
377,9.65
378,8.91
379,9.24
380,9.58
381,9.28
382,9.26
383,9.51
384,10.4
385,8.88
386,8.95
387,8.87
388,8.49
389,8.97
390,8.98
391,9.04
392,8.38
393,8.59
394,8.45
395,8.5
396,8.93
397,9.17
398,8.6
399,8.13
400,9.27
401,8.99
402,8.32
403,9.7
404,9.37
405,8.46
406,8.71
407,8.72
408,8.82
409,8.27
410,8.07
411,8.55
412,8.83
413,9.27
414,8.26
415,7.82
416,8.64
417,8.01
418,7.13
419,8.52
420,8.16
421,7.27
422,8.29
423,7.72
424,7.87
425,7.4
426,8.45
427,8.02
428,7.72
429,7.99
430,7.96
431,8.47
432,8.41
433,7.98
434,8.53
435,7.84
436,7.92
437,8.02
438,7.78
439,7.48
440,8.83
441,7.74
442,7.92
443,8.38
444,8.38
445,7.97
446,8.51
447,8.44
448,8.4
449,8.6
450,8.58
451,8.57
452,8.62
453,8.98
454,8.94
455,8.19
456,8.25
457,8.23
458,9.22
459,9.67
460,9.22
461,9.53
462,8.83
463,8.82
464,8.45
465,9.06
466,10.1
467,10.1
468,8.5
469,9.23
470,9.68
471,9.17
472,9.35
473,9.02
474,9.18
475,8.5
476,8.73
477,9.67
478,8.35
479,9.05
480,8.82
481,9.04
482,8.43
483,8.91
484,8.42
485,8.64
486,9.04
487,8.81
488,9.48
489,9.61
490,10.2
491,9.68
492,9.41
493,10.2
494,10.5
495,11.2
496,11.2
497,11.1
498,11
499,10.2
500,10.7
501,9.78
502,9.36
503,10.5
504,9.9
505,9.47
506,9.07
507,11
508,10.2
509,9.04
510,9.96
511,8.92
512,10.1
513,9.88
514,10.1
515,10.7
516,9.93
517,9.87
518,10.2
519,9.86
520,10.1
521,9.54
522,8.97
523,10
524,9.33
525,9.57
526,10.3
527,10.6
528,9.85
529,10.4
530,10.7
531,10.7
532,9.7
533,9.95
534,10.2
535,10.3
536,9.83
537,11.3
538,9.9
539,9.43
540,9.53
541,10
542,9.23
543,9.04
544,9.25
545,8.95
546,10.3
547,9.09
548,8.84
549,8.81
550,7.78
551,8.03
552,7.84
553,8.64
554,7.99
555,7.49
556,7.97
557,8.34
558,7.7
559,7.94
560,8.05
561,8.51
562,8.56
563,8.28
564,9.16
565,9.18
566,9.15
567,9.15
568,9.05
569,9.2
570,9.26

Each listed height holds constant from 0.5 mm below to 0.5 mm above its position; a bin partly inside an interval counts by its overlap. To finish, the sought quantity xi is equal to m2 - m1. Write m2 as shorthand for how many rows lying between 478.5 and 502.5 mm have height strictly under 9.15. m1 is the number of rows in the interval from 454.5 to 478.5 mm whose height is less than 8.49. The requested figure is 4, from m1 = 5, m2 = 9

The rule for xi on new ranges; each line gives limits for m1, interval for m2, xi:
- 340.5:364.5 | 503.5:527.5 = -1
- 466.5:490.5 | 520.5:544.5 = -1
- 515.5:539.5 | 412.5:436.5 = 23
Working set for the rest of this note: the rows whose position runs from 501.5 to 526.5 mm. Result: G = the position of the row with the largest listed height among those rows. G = 507 mm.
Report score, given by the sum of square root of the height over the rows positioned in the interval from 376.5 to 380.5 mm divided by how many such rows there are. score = 3.06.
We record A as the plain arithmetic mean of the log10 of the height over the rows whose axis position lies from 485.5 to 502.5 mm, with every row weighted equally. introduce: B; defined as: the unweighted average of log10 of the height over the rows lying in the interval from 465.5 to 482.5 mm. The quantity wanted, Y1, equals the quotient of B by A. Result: 0.96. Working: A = 1.00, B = 0.959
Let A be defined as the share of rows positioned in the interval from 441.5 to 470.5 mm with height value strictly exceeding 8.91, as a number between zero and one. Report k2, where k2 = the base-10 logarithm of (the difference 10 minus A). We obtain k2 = 0.983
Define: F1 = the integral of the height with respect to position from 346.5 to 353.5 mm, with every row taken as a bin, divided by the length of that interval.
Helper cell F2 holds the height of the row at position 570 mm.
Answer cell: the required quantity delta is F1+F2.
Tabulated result 17.9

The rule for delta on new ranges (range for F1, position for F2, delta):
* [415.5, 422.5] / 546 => 18.3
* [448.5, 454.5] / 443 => 17.1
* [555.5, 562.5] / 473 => 17.2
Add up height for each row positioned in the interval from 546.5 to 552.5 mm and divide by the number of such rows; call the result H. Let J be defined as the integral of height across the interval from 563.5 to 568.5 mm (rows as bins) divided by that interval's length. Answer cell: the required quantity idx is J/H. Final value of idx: 1.09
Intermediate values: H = 8.4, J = 9.1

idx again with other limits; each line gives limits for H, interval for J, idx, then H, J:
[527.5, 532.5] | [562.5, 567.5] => 0.87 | 10.3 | 9.0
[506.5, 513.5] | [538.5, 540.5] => 0.96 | 9.9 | 9.5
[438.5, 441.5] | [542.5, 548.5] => 1.15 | 8.0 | 9.2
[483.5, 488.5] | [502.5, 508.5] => 1.13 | 8.9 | 10.0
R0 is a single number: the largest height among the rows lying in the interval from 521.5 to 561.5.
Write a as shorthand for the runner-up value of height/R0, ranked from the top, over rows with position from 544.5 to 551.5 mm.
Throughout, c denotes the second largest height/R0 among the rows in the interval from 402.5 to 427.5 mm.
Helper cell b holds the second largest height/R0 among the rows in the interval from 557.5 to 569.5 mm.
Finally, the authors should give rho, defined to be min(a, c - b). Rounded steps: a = 0.80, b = 0.81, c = 0.83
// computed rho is 0.02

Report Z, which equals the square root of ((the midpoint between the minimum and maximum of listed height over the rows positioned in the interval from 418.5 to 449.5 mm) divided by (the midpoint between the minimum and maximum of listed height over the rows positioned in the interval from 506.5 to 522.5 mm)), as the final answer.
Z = 0.90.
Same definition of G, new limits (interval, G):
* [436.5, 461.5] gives 459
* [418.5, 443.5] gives 440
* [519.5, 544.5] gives 537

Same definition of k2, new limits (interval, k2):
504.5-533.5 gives 0.954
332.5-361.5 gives 0.985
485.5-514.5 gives 0.956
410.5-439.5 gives 0.998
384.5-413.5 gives 0.983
